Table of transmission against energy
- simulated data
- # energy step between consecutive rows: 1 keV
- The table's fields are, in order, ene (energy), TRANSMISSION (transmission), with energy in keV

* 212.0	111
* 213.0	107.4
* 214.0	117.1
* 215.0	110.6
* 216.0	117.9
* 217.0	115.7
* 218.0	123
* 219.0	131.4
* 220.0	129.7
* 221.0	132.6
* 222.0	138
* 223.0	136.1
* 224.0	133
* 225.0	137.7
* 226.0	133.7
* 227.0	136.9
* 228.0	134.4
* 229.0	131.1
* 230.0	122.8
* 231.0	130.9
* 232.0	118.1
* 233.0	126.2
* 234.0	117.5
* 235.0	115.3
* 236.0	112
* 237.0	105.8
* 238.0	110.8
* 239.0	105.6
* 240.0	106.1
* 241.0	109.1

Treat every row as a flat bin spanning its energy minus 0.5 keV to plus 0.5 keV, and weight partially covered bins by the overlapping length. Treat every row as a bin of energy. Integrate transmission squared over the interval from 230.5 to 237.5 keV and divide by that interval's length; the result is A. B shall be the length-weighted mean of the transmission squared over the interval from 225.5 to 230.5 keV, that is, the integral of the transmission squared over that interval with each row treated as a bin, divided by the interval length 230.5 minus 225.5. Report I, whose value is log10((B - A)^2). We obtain 7.07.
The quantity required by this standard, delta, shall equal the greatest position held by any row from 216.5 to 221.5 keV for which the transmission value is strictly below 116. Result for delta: 217.0 keV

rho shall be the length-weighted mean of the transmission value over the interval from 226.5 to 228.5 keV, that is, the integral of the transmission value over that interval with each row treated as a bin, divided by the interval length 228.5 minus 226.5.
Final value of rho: 136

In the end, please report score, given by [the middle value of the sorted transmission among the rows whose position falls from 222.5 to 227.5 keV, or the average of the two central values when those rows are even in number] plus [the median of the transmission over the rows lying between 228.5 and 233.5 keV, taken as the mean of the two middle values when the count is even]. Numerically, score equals 262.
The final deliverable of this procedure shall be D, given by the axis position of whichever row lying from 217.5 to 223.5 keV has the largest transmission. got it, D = 222.0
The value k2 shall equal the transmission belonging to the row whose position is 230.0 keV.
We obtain 122.8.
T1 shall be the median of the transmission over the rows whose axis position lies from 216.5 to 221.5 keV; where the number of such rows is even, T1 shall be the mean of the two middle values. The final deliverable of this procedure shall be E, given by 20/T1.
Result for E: 0.154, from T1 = 130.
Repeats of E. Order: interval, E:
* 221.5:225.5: 0.146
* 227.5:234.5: 0.158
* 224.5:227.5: 0.146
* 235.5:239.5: 0.185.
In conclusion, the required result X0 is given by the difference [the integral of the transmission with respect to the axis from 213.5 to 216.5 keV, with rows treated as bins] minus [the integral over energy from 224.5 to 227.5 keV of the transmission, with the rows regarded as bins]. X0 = -63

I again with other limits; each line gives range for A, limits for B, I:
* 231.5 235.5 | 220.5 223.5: 7.23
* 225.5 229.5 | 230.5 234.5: 6.88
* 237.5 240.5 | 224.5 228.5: 7.67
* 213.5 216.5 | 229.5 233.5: 6.70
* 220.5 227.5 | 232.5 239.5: 7.47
